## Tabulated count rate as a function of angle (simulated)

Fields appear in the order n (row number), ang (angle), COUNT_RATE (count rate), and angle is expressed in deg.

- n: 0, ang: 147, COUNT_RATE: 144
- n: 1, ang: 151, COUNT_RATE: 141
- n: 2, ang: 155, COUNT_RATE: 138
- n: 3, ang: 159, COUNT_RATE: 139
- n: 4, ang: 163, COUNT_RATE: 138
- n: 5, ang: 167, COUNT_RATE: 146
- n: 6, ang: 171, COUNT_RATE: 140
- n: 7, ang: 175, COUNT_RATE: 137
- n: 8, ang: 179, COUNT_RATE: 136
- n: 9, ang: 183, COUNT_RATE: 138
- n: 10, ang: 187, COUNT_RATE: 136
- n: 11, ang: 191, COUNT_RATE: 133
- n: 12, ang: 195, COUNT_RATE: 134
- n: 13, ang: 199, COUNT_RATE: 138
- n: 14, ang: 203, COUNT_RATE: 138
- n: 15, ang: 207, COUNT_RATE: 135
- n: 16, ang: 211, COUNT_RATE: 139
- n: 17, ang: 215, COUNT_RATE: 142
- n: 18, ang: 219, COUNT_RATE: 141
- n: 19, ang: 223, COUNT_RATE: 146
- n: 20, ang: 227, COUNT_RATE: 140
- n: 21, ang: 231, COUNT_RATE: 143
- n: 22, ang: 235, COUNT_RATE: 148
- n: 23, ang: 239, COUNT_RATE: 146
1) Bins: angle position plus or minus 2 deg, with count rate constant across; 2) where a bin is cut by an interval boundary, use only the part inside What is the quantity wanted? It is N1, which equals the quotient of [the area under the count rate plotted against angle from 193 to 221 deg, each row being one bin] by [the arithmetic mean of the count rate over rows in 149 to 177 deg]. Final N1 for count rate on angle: 28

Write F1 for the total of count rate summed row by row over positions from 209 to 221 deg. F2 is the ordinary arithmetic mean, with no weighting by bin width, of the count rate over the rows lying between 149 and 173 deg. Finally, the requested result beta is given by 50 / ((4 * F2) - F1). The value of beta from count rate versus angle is 0.4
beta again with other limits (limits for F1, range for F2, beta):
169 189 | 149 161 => -0.4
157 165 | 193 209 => 0.2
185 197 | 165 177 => 0.3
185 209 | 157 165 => -0.2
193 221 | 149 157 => -0.1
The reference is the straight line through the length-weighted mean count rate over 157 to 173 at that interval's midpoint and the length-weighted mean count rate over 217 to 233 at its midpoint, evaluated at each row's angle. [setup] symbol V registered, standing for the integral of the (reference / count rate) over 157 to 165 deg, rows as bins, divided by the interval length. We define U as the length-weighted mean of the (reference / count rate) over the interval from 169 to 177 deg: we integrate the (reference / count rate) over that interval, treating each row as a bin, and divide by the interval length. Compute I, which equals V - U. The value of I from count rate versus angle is -0.003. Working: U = 1.02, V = 1.02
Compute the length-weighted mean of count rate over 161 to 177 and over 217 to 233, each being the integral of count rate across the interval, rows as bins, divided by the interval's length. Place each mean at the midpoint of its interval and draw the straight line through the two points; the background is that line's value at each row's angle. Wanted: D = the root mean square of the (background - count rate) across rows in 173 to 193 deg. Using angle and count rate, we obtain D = 5.2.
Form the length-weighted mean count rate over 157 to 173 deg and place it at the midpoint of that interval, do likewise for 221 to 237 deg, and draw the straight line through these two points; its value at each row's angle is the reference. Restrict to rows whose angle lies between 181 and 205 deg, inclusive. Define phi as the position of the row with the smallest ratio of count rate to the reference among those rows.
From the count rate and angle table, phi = 191 deg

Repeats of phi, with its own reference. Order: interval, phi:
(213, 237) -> 227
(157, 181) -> 179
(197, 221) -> 207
